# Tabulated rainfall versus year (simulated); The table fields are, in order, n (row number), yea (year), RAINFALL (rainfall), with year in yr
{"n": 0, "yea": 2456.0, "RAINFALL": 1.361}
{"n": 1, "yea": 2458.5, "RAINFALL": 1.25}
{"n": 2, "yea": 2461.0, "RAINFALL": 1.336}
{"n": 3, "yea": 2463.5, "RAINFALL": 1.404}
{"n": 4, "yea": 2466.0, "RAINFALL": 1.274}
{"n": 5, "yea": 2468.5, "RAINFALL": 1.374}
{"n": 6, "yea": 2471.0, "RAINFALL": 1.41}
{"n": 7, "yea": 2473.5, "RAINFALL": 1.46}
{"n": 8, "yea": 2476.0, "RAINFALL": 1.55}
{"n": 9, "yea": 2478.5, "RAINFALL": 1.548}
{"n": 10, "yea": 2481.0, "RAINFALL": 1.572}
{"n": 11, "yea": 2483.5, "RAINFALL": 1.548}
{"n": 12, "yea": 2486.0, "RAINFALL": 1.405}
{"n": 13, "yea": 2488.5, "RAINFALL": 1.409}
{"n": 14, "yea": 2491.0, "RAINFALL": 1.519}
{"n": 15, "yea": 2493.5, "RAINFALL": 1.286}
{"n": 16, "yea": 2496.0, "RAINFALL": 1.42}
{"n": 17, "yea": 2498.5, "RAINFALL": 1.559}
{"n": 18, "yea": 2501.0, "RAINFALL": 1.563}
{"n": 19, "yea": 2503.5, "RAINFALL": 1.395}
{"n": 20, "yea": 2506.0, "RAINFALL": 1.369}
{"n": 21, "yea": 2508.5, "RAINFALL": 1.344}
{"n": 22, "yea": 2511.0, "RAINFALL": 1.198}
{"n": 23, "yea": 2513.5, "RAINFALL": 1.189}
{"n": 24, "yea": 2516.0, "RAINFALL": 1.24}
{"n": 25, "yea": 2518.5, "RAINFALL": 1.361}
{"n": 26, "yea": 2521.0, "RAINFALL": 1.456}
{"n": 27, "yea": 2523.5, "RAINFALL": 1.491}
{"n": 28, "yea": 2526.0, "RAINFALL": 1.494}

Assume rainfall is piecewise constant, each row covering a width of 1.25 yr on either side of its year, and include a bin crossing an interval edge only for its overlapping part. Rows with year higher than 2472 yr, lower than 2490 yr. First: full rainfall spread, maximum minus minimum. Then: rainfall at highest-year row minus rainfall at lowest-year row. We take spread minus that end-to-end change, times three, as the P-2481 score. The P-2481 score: 0.65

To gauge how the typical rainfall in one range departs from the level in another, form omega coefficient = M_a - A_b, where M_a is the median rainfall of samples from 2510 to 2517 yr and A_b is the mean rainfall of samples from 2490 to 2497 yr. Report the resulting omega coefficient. -0.21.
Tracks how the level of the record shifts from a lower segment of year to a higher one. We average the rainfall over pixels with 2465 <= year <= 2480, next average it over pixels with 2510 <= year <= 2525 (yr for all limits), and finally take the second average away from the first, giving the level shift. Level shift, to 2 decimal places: 0.11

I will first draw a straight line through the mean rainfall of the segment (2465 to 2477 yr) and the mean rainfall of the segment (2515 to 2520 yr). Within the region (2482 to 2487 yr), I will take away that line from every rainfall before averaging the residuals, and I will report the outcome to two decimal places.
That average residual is 0.10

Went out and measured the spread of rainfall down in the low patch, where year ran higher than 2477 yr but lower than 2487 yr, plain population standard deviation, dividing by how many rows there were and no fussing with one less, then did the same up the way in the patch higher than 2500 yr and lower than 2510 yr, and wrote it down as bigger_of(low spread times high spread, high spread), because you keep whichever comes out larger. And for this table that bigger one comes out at 0.086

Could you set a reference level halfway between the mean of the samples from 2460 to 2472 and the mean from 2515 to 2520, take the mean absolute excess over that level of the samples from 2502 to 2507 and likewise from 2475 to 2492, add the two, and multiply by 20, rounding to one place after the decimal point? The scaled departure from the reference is 4.6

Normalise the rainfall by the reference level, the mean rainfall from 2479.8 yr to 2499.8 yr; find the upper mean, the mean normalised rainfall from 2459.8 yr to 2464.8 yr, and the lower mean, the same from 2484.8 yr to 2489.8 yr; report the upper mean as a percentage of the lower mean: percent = 97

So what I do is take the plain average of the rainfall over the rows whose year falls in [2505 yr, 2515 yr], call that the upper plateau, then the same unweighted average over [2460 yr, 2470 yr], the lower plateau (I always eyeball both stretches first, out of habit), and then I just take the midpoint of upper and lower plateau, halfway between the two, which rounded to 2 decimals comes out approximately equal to 1.31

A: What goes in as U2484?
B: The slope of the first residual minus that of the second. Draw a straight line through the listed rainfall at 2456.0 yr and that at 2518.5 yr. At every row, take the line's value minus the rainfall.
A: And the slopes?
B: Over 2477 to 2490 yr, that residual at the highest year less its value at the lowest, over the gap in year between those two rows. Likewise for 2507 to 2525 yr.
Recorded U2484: 0.02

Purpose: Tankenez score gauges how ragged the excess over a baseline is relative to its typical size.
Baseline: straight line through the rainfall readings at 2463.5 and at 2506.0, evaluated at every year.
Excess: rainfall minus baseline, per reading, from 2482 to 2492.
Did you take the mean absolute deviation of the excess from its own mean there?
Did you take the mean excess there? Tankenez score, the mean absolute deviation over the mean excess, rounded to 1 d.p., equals 0.7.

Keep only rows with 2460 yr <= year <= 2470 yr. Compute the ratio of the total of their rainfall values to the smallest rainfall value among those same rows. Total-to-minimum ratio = 4.23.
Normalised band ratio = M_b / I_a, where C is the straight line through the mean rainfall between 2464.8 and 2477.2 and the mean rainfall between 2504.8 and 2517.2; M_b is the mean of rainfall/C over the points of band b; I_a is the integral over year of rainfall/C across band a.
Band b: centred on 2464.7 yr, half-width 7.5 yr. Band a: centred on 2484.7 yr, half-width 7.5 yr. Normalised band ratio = 0.057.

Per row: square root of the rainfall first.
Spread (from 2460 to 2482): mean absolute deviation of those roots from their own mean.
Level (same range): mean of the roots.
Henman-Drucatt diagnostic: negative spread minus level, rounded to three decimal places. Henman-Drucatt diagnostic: -1.233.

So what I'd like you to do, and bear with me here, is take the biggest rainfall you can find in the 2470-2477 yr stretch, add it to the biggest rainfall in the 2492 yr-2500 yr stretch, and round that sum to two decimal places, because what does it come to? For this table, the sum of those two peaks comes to 3.11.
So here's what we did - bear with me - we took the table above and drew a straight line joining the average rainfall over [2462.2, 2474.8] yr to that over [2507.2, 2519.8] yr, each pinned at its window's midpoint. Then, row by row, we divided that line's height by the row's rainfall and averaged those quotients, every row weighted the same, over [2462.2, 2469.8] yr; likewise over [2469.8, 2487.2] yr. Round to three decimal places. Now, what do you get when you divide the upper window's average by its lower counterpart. 0.880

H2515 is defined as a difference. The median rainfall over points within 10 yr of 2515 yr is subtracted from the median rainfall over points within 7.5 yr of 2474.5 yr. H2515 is 0.15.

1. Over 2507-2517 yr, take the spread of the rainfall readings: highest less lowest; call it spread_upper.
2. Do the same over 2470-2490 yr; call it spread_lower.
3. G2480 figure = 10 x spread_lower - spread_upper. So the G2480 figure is 1.5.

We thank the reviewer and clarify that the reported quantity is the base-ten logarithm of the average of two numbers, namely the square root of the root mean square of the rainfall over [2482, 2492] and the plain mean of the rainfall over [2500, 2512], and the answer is 0.112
